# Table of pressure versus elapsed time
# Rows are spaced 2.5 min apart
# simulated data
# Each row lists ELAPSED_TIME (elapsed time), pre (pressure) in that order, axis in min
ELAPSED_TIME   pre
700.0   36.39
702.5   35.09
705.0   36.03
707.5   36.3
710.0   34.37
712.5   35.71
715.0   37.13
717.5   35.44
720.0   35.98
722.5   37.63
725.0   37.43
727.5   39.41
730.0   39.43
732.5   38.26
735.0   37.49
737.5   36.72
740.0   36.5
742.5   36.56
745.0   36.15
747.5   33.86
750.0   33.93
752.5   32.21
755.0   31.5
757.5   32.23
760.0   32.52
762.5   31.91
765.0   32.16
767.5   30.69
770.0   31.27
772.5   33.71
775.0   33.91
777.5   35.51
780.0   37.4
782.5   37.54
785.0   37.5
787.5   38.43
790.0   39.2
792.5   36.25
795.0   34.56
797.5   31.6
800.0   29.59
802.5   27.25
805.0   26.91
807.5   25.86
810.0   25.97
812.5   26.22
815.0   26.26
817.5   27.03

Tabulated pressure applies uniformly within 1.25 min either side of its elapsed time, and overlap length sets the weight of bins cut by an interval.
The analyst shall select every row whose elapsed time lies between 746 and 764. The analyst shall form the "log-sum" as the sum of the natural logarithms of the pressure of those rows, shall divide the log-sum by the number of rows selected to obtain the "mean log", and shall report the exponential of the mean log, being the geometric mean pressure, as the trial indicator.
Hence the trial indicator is 33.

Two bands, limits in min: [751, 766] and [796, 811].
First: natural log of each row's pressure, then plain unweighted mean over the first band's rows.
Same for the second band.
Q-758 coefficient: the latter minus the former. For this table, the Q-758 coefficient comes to -0.14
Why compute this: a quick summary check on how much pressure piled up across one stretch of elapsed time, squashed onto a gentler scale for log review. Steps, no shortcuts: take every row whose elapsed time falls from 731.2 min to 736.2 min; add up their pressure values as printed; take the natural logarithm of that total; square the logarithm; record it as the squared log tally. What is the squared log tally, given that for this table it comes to 18.7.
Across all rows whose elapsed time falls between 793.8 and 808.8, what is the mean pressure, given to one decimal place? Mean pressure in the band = 29.3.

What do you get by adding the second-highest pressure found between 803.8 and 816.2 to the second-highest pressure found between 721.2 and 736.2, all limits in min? 65.7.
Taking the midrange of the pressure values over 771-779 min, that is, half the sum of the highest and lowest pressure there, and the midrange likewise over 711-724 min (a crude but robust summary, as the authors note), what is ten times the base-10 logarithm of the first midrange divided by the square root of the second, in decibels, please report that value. 7.6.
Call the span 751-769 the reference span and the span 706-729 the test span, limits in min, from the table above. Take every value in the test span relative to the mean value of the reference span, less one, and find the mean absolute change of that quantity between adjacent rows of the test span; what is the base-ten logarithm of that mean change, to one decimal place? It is -1.4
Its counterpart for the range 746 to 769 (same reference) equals -1.6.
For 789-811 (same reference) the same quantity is -1.3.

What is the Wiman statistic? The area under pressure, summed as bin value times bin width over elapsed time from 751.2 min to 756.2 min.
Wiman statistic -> 159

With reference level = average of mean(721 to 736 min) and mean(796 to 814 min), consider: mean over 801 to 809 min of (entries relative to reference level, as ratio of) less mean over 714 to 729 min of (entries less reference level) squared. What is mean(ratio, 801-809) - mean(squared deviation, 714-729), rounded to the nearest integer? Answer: -19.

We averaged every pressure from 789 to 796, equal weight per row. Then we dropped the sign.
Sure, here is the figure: 37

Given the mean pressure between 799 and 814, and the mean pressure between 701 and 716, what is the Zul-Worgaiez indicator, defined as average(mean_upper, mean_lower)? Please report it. 31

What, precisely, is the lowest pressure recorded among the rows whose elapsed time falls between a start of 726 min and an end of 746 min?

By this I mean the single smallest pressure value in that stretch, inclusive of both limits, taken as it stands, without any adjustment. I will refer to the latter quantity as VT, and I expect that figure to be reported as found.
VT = 36.15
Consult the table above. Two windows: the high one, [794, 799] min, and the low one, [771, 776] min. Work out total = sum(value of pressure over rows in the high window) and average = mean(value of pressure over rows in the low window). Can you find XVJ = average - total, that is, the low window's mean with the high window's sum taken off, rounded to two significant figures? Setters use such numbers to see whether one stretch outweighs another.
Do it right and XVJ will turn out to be -32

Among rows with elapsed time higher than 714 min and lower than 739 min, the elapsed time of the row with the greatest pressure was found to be 730.0 min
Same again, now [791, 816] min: 792.5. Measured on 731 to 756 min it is 732.5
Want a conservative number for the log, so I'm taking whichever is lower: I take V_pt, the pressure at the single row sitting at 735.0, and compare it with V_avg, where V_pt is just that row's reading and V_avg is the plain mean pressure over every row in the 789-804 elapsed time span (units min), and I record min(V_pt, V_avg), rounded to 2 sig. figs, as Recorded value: 33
